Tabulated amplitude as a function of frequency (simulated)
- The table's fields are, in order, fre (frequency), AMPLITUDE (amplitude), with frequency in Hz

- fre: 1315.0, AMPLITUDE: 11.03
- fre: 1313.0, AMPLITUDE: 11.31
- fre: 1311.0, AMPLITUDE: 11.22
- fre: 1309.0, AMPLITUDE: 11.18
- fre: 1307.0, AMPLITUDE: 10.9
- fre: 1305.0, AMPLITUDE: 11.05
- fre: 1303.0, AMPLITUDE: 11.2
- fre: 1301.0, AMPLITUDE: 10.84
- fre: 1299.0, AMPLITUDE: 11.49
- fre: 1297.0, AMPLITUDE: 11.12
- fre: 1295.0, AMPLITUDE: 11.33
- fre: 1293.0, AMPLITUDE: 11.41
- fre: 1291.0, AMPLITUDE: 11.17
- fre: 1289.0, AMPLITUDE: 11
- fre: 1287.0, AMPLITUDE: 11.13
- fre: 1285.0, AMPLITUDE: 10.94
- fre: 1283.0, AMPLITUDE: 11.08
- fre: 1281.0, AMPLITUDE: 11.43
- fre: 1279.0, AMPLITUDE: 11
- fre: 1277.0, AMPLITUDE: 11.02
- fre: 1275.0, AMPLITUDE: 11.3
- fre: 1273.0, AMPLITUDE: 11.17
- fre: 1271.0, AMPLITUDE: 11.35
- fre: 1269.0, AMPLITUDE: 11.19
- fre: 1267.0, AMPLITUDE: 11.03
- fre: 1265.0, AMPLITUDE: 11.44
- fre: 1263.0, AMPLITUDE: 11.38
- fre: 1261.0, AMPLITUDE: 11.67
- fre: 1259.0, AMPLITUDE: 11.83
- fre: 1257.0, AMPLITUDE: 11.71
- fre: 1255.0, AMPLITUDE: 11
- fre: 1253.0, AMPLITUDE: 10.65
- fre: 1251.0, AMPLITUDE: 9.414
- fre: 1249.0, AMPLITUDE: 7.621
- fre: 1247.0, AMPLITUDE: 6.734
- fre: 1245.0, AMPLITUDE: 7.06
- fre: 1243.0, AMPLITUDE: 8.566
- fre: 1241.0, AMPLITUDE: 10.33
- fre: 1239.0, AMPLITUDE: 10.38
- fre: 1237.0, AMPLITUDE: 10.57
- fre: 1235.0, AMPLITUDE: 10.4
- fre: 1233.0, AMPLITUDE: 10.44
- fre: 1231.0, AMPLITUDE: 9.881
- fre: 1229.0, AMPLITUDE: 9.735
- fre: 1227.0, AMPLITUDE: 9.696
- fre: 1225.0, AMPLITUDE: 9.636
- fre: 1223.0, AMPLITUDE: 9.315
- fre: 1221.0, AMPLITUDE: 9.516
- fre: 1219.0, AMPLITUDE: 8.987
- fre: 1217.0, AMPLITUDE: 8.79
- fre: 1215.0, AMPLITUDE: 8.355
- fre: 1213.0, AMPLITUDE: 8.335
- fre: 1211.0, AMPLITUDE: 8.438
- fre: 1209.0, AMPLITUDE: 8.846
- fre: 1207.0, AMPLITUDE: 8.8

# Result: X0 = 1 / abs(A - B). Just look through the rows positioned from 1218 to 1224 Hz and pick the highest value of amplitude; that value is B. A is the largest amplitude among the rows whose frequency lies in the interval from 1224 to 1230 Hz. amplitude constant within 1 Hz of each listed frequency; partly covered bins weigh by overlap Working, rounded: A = 9.735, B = 9.516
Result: 5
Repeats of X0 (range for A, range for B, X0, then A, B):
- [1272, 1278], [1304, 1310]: 8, 11.3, 11.18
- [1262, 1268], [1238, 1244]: 1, 11.44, 10.38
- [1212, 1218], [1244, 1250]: 1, 8.79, 7.621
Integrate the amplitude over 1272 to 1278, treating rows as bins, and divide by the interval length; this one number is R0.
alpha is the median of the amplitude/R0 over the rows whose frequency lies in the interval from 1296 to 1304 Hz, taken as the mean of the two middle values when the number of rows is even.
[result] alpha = 1.00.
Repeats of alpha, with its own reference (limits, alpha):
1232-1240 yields 0.93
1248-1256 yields 0.90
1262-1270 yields 1.01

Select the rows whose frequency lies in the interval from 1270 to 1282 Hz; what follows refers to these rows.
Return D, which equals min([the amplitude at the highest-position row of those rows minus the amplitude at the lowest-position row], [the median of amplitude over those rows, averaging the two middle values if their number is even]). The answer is 0.08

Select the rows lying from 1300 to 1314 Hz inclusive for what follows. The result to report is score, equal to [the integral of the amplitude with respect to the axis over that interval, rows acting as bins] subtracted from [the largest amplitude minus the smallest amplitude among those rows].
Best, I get -155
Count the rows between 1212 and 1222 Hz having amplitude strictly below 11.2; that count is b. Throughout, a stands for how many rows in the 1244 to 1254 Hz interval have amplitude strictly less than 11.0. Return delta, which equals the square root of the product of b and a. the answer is 5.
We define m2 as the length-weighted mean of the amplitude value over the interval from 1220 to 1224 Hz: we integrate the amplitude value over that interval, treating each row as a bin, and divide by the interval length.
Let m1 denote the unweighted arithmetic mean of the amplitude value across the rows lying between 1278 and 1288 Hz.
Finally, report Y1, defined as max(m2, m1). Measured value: 11.1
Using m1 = 11.1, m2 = 9.4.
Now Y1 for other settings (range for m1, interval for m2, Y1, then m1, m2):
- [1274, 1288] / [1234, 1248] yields 11.1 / 11.1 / 9.1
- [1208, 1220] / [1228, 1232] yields 9.8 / 8.6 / 9.8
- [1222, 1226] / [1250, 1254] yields 10.0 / 9.5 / 10.0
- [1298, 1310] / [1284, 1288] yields 11.1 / 11.1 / 11.0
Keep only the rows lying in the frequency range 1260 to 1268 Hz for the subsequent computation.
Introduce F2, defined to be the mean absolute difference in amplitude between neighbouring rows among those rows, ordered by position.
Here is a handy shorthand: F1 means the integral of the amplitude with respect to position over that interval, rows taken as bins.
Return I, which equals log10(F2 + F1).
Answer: 1.960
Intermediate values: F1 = 91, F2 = 0.25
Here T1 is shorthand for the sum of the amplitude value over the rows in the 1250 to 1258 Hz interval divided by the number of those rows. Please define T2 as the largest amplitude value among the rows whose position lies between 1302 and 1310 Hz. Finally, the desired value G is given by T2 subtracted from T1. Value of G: -1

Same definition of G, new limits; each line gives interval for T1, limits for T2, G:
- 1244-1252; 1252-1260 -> -4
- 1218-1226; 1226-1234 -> -1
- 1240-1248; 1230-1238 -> -2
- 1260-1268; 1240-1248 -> 1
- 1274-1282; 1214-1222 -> 2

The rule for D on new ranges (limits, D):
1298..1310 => -0.31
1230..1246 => -2.82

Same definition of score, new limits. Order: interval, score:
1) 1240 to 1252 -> -96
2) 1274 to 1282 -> -89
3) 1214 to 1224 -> -89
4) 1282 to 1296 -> -156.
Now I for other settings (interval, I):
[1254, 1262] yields 1.967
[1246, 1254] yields 1.846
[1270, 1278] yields 1.954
